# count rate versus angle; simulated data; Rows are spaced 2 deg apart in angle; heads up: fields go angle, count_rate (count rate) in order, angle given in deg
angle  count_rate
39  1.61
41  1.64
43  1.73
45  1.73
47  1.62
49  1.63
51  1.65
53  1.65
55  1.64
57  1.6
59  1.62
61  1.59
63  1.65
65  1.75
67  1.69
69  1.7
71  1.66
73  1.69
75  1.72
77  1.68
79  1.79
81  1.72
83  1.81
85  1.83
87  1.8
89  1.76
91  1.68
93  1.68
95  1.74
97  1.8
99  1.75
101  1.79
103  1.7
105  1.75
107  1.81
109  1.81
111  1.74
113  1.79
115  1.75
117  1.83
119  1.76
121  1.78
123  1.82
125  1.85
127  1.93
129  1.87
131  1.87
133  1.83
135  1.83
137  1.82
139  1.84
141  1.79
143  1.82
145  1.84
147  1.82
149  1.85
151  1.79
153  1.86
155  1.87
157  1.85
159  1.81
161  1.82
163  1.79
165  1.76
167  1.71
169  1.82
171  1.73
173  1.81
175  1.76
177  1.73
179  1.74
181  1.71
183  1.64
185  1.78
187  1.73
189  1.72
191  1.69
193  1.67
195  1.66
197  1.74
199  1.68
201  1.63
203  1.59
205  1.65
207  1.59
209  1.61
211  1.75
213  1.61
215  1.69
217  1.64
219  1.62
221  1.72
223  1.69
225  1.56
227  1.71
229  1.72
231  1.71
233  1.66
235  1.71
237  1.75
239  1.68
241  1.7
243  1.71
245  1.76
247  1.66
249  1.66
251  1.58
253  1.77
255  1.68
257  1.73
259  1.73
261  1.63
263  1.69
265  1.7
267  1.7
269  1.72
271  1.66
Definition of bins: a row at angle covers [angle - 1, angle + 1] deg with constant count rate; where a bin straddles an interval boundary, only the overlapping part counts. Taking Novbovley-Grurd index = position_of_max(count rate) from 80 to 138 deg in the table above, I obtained 127 deg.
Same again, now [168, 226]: 169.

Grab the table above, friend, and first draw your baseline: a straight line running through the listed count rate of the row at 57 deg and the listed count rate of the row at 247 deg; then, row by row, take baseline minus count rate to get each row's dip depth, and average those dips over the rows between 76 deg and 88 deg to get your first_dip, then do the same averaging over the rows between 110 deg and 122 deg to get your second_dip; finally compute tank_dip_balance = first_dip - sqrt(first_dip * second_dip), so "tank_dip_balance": -0.32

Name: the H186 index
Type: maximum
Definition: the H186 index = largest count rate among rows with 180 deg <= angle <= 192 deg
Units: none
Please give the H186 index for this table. 1.78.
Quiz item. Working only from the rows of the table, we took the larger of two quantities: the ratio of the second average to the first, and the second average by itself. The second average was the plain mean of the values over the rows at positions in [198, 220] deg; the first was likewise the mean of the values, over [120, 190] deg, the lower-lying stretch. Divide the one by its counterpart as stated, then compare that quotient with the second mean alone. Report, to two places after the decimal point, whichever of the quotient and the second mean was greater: 1.64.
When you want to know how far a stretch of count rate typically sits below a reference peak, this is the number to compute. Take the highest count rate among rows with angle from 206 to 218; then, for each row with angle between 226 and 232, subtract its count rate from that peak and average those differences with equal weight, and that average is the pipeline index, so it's 0.037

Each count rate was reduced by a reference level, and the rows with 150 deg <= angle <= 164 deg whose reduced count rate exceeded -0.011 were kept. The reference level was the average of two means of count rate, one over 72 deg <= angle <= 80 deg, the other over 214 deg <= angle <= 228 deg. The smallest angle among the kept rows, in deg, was 151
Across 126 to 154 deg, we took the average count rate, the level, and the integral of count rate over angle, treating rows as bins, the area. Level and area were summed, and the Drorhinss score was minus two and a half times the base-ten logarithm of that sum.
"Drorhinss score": -4.32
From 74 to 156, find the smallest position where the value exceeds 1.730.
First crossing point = 79 deg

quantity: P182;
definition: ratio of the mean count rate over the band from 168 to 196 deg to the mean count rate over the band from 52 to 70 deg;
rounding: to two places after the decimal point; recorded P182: 1.04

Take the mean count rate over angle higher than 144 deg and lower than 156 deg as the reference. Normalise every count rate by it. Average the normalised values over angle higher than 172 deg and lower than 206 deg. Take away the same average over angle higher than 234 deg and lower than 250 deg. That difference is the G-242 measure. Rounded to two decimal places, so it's 0.00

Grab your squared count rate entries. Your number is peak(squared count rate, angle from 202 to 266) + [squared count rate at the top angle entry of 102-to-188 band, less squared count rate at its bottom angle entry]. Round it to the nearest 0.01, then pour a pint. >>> 3.24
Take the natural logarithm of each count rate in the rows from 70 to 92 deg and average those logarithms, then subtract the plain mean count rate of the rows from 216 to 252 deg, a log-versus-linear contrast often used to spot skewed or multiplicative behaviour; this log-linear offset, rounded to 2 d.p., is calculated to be -1.13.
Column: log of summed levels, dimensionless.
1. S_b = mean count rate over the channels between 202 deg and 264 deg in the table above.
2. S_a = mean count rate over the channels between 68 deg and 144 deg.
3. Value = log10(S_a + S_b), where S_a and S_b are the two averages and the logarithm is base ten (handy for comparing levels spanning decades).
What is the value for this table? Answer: 0.538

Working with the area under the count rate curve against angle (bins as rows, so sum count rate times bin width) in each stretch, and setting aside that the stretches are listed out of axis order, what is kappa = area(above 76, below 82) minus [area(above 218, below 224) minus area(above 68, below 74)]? 10.4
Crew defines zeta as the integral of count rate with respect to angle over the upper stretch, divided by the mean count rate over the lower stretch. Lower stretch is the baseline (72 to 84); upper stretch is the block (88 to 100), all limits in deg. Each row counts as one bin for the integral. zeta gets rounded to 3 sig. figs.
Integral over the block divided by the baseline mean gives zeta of 12.0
